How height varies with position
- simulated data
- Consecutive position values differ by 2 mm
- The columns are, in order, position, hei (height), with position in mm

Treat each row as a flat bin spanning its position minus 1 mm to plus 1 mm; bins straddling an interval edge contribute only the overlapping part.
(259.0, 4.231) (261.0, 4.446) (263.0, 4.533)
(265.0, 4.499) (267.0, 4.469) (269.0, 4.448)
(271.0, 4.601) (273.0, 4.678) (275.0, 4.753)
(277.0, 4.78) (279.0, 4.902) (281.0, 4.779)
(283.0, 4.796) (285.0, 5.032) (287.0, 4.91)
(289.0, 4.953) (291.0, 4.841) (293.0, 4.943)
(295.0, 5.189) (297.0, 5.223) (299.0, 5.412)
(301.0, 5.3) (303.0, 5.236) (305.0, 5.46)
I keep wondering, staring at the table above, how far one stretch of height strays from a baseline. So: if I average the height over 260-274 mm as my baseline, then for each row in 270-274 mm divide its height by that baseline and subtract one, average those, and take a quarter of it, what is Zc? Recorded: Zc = 0.01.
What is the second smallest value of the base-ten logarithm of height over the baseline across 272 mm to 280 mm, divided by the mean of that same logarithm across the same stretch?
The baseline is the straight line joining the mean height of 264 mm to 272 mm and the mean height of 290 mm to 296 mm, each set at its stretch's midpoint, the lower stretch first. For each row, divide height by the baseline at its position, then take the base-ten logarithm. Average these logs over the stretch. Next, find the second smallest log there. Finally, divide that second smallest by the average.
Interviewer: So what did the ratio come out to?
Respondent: 0.9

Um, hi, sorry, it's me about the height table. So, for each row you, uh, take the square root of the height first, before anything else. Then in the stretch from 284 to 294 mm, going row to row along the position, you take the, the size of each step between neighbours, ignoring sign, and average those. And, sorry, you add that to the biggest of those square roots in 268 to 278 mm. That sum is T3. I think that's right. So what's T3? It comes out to 2.21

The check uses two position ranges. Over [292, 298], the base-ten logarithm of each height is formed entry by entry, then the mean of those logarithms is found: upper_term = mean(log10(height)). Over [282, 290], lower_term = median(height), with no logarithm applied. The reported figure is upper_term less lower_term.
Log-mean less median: -4.22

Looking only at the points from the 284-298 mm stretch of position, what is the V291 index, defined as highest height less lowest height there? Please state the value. 0.38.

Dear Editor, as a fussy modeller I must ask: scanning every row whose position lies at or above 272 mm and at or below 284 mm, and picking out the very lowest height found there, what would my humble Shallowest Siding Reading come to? 4.678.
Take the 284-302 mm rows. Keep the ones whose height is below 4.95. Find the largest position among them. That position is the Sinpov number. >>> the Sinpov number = 293.0 mm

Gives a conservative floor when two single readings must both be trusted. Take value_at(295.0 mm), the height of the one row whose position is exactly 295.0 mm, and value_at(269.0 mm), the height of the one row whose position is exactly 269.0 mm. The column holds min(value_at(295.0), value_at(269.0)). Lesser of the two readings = 4.45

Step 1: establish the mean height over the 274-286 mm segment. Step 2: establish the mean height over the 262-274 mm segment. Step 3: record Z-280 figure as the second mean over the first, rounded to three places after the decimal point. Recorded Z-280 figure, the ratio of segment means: 0.938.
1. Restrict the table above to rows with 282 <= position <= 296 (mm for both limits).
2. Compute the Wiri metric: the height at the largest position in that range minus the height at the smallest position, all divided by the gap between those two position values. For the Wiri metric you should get 0.033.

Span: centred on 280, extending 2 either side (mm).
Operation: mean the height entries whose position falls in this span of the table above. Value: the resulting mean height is 4.8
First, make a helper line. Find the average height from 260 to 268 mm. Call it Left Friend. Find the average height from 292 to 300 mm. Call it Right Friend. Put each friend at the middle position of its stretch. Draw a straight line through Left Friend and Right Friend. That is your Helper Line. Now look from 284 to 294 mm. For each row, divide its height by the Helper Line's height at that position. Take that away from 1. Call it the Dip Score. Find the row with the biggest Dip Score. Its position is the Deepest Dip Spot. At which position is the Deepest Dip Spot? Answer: 291.0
